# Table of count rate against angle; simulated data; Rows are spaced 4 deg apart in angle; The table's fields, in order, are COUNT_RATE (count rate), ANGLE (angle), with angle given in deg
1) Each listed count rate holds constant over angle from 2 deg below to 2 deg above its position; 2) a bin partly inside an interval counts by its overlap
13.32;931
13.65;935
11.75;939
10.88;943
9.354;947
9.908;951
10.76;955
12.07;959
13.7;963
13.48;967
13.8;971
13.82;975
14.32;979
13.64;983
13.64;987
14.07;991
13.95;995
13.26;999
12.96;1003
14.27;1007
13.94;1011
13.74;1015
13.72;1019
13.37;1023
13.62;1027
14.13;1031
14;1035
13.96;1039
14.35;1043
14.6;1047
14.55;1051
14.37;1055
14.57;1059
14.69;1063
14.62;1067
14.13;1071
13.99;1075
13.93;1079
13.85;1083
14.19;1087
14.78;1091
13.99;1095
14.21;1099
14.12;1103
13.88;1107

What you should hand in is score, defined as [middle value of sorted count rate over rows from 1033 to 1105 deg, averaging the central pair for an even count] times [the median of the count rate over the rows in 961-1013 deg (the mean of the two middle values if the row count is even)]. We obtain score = 196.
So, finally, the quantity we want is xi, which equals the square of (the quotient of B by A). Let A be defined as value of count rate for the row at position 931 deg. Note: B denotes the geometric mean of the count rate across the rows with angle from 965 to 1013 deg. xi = 1.07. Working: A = 13.32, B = 13.8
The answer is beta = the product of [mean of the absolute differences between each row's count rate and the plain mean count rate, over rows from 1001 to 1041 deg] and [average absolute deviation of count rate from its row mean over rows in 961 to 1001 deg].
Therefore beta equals 0.06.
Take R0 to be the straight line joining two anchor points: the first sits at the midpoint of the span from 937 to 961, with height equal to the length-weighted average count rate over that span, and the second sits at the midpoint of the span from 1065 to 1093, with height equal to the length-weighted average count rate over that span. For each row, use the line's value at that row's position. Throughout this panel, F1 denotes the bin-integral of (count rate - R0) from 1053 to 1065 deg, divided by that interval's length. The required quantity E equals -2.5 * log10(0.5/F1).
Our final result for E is 0.6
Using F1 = 0.86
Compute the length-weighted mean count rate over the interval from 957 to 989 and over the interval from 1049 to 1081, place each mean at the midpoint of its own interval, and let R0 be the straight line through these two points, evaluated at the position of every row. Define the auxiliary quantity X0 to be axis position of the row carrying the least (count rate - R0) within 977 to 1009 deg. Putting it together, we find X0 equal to 1003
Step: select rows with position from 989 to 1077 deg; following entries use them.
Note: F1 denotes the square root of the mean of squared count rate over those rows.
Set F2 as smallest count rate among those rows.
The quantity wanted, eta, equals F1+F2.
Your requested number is 27.0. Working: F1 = 14.0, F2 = 12.96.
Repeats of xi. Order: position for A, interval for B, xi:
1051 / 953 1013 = 0.85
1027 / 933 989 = 0.83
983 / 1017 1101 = 1.08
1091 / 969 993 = 0.88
